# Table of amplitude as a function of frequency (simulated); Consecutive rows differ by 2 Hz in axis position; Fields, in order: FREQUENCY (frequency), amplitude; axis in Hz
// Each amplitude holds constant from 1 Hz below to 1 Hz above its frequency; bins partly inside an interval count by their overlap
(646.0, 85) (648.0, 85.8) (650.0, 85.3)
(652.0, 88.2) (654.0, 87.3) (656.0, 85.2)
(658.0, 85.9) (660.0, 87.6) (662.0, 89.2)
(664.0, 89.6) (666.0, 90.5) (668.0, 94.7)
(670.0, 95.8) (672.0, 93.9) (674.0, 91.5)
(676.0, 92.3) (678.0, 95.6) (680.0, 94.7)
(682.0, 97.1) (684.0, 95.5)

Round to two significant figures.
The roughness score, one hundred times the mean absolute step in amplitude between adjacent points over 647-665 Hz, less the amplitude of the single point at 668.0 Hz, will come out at 40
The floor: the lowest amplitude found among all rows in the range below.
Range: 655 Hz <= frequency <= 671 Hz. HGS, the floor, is 85.2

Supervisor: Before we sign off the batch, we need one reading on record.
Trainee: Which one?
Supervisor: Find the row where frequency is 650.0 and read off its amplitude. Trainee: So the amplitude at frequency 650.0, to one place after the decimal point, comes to 85.3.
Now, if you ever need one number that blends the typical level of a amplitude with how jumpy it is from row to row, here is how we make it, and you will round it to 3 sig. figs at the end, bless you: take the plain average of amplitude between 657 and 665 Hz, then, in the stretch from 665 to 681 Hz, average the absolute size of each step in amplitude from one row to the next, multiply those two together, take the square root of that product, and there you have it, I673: 13.6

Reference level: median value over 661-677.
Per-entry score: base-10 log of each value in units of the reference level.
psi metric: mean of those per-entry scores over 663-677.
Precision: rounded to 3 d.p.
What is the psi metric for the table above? 0.003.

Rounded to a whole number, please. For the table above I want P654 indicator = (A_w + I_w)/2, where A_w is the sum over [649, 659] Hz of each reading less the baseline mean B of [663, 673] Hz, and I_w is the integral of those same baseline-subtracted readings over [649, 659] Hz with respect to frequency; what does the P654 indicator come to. -49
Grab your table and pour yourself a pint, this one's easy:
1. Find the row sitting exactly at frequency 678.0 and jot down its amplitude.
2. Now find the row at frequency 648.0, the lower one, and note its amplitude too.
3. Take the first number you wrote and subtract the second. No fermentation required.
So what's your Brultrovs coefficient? 10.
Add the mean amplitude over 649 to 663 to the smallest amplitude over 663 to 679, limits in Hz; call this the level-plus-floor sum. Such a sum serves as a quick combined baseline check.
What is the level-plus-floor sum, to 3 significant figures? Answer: 177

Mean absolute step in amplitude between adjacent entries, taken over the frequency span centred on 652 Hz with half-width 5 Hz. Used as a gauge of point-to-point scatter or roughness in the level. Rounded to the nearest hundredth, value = 1.60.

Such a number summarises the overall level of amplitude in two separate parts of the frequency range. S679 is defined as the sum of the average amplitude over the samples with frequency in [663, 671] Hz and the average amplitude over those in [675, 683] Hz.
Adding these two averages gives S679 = 188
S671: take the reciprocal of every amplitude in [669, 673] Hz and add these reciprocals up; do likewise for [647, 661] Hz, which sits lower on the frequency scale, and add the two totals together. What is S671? 0.102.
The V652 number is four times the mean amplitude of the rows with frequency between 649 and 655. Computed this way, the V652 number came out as 348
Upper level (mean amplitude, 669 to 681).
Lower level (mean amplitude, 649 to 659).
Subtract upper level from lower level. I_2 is -8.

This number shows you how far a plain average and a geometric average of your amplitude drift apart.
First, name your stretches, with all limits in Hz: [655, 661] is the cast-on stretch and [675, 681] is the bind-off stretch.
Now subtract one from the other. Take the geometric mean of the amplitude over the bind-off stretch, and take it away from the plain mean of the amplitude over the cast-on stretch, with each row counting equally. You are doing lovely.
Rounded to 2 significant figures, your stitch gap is -8.0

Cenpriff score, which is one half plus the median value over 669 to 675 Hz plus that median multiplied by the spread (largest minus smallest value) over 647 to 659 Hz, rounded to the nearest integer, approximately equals 376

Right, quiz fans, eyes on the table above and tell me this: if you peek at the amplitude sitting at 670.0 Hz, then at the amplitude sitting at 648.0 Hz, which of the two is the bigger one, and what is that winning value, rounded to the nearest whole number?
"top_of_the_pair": 96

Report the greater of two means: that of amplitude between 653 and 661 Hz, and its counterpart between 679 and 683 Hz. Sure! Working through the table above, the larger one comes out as 96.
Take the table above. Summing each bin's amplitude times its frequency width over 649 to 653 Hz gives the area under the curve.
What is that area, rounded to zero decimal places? 347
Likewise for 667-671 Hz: 381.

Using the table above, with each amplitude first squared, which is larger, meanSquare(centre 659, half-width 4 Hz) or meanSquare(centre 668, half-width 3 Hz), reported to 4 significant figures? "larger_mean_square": 8779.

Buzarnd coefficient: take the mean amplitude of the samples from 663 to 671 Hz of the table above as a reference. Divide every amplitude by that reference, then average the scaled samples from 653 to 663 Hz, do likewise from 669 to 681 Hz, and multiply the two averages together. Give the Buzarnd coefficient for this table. 0.953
